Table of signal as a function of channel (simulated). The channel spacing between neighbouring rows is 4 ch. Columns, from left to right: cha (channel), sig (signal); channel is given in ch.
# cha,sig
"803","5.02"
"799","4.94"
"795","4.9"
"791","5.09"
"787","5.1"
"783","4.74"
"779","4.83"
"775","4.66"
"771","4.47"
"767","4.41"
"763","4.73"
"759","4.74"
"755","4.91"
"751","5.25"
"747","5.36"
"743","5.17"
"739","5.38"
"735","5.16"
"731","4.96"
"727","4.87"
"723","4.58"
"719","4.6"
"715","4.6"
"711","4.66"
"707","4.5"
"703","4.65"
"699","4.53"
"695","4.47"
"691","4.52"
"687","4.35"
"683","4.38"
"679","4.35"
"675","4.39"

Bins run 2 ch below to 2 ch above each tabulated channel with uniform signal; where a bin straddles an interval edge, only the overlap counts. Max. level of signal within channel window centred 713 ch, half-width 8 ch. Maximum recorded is 4.66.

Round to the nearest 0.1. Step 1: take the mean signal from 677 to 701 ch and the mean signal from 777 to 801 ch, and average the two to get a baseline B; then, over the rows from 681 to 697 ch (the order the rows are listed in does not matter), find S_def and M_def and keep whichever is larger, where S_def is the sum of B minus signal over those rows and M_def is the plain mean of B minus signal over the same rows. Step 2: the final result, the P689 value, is 1.0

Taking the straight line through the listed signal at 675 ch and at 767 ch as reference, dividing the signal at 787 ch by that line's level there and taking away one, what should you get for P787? 0.16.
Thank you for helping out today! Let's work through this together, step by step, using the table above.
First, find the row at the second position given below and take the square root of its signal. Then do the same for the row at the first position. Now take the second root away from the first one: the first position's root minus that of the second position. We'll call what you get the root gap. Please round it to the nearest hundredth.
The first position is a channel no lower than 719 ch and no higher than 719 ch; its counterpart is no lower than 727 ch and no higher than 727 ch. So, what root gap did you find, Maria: -0.06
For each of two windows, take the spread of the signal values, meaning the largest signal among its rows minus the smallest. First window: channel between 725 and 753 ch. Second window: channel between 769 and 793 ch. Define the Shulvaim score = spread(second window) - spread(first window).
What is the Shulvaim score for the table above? 0.1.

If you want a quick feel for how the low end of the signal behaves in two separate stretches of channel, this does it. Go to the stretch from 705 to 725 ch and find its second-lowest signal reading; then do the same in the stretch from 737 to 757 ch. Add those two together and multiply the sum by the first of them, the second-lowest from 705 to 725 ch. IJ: 45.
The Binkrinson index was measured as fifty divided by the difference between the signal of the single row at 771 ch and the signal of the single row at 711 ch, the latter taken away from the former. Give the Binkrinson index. -263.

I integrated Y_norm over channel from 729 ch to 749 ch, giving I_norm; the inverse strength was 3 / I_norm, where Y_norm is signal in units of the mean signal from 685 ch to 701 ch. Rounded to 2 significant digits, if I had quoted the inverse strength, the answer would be 0.13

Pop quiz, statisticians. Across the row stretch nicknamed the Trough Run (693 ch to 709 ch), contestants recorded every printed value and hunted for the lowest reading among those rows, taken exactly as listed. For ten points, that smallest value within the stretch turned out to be 4.47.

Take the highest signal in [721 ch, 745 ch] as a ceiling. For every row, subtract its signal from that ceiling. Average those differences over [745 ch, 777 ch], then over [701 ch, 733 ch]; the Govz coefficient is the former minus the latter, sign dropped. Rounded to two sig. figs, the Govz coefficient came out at 0.14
